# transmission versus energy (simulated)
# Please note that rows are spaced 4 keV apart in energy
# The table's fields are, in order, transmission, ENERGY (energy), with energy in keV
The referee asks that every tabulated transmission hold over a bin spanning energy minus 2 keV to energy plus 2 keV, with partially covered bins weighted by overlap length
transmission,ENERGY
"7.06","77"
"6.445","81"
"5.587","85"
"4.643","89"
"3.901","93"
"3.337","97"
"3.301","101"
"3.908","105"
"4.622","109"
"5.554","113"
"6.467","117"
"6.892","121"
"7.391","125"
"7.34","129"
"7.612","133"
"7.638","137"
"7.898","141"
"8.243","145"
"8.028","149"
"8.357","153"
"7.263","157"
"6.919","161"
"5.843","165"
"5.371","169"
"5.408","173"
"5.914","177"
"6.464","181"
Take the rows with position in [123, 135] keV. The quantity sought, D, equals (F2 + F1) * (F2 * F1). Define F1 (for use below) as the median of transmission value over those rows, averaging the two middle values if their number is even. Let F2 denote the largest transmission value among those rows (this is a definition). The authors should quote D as 844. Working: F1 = 7.4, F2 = 7.612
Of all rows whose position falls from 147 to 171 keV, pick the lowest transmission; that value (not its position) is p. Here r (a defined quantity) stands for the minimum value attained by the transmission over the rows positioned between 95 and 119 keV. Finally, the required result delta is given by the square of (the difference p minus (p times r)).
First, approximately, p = 5.371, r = 3.301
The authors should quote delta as 153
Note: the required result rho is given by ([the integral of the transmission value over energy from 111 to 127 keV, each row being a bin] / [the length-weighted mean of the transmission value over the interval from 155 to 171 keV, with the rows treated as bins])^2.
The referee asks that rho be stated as 275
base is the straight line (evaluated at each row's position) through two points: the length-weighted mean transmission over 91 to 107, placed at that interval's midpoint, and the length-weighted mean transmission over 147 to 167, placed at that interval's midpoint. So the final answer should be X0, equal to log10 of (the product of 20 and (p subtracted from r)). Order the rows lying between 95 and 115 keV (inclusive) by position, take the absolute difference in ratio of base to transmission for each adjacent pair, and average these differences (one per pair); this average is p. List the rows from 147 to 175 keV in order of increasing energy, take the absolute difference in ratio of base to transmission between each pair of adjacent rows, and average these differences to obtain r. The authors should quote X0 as -0.58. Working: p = 0.10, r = 0.116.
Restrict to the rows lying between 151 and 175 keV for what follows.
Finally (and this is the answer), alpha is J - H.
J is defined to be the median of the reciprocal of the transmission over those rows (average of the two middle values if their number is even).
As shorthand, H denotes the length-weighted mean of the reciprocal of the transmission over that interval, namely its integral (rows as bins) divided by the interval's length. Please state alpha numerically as 0.000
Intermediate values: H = 0.16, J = 0.16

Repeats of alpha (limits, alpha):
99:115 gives -0.003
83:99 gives -0.002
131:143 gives 0.001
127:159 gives 0.000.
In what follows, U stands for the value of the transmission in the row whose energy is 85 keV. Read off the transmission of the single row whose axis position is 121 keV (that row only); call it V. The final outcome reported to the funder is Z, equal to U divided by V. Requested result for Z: 0.81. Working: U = 5.587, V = 6.892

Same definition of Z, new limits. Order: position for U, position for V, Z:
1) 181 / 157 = 0.89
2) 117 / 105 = 1.65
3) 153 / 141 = 1.06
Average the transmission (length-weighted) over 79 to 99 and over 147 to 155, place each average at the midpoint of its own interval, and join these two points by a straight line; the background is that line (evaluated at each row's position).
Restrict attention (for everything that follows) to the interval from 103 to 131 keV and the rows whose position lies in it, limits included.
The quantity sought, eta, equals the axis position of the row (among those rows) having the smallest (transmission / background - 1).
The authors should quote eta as 105 keV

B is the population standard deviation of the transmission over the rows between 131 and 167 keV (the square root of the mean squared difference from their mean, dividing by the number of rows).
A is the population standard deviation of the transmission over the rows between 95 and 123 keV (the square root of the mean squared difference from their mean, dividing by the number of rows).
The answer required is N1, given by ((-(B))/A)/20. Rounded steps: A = 1.36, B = 0.7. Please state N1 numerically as -0.027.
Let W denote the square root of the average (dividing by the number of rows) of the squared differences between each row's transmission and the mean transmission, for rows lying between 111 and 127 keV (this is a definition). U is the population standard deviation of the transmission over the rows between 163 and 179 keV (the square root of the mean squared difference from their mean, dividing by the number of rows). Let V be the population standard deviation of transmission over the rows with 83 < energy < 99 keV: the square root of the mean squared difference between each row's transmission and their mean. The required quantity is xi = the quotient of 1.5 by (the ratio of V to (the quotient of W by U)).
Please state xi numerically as 4.9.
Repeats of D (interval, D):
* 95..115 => 205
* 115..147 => 974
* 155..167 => 713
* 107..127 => 662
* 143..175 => 915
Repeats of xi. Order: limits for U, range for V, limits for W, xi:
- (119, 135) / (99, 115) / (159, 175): 4.3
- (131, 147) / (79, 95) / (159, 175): 3.8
